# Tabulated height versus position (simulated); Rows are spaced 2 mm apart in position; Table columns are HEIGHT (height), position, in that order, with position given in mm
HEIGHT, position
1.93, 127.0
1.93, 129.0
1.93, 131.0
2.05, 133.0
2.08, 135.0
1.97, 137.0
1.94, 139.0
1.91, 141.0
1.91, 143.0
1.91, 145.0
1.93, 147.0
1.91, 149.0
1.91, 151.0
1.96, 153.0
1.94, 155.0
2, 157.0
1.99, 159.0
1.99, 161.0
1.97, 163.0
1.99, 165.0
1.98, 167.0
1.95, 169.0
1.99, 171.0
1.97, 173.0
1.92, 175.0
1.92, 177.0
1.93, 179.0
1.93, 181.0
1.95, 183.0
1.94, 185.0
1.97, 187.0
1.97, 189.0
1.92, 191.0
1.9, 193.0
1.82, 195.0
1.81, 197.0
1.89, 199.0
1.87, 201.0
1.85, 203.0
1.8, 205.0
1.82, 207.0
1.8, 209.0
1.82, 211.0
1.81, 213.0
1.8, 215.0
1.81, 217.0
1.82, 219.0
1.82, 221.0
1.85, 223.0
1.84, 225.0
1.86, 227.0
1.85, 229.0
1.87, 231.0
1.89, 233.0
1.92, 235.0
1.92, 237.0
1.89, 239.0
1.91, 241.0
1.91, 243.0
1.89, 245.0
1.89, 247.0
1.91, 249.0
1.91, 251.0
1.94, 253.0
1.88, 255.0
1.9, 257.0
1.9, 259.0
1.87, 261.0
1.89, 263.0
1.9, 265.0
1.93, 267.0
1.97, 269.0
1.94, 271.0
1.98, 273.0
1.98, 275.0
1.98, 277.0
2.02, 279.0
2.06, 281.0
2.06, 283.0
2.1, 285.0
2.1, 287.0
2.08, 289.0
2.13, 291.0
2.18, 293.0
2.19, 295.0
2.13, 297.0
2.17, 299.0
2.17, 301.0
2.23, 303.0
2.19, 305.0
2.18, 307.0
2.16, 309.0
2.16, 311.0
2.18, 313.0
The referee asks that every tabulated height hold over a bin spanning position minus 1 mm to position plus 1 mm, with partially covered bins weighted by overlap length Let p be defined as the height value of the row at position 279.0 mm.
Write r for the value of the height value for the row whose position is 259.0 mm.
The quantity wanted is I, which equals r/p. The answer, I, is 0.94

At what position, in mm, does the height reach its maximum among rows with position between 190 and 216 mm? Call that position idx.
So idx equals 191.0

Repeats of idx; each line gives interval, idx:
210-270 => 269.0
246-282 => 281.0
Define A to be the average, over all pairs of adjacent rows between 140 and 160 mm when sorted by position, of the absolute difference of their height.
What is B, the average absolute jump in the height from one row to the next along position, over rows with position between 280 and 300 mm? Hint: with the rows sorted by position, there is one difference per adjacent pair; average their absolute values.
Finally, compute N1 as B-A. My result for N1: 0.010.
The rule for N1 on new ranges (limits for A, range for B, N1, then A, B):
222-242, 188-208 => 0.021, 0.0178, 0.039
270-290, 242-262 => 0.000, 0.0200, 0.020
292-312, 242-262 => -0.007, 0.0267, 0.020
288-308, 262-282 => -0.010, 0.0356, 0.026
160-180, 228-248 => -0.007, 0.0222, 0.016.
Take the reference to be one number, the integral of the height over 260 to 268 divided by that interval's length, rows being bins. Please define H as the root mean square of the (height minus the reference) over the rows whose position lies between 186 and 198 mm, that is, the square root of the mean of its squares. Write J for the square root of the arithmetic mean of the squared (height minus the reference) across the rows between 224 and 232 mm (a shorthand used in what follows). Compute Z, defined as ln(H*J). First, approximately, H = 0.064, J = 0.04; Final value -5.9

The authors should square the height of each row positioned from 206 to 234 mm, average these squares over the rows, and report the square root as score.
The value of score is 1.83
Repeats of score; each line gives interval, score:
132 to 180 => 1.96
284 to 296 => 2.13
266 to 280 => 1.97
